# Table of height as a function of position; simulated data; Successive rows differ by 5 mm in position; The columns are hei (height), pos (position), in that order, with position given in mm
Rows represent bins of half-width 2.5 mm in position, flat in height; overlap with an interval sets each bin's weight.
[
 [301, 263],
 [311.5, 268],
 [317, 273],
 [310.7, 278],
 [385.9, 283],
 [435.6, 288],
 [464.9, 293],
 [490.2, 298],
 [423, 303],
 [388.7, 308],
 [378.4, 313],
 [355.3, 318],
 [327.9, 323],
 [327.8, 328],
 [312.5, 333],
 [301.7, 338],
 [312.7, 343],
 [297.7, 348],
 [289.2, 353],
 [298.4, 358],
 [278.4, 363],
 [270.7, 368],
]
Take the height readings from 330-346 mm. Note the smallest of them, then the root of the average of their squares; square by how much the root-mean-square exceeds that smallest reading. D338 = 53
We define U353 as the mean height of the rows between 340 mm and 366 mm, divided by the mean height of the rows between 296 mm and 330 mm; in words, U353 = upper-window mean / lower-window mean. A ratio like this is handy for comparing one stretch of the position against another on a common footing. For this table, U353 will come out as 0.77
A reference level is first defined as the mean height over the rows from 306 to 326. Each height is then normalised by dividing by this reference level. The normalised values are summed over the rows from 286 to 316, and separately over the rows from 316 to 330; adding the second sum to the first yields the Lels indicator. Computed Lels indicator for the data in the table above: 9.9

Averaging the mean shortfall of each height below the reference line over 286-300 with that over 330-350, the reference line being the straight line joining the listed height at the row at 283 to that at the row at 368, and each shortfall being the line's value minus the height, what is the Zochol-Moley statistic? -45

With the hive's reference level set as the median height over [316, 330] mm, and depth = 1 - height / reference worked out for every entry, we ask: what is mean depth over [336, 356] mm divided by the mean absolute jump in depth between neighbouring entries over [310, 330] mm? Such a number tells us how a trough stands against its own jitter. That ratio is 1.6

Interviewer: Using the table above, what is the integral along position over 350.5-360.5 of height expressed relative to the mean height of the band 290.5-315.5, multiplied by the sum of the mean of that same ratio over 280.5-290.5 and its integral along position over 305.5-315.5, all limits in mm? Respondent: 68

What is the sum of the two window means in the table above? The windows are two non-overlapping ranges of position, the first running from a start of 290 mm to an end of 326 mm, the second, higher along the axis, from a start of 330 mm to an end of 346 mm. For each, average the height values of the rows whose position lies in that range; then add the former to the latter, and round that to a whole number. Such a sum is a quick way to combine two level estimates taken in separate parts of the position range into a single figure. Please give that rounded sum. 713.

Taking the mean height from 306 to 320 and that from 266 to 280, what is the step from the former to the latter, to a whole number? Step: -61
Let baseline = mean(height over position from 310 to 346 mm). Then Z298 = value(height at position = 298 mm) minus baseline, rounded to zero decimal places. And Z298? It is 159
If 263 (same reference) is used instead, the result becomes -30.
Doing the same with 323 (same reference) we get -3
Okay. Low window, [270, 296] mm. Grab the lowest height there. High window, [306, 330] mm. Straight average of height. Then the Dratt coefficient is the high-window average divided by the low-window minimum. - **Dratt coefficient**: 1.14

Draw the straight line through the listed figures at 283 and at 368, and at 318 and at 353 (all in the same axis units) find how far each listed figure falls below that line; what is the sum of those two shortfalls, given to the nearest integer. -15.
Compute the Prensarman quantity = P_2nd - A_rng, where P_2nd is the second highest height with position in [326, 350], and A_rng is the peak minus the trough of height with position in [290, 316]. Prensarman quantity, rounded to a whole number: 201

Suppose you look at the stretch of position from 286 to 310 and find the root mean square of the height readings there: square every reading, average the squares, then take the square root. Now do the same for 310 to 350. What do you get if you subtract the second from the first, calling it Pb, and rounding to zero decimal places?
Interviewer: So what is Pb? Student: 114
